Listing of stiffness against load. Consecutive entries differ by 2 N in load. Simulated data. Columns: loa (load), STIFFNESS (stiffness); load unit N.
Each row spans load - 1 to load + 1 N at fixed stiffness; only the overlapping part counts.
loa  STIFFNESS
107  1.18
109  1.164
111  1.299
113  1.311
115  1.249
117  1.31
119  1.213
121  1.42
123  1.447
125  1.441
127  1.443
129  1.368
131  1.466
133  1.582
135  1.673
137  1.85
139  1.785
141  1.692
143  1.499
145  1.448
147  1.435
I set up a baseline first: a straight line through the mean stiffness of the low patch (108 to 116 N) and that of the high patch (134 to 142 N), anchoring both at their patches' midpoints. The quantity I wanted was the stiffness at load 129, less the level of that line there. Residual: -0.21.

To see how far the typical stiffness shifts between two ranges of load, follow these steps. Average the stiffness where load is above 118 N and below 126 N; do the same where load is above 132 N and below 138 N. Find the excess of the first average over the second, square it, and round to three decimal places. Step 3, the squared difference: 0.103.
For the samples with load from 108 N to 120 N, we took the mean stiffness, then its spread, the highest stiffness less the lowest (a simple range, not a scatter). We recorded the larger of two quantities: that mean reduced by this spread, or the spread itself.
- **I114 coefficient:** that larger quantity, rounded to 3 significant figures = 1.11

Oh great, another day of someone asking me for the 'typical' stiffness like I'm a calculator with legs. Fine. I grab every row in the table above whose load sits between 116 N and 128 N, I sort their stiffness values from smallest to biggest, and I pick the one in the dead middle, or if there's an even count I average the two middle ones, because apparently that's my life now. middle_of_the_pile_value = 1.43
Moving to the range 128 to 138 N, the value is 1.58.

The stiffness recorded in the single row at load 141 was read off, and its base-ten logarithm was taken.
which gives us 0.228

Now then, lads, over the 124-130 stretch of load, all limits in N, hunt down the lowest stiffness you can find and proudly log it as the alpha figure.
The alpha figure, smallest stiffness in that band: 1.368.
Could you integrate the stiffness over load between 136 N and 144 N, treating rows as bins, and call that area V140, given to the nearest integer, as 14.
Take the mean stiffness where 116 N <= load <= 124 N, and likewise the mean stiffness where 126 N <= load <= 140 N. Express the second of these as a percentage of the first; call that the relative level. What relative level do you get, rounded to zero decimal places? 118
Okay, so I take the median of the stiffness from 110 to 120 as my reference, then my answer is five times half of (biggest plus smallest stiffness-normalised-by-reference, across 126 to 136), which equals 5.9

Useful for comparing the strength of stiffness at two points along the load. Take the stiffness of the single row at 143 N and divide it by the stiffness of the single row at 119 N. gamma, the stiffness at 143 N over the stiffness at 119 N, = 1.24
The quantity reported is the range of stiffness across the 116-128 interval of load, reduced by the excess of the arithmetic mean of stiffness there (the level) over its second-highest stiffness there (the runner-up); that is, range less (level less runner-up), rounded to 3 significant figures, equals 0.298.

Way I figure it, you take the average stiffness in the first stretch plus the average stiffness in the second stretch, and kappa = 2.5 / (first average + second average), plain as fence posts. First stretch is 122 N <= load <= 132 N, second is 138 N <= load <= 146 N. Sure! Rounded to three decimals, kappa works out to 0.823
